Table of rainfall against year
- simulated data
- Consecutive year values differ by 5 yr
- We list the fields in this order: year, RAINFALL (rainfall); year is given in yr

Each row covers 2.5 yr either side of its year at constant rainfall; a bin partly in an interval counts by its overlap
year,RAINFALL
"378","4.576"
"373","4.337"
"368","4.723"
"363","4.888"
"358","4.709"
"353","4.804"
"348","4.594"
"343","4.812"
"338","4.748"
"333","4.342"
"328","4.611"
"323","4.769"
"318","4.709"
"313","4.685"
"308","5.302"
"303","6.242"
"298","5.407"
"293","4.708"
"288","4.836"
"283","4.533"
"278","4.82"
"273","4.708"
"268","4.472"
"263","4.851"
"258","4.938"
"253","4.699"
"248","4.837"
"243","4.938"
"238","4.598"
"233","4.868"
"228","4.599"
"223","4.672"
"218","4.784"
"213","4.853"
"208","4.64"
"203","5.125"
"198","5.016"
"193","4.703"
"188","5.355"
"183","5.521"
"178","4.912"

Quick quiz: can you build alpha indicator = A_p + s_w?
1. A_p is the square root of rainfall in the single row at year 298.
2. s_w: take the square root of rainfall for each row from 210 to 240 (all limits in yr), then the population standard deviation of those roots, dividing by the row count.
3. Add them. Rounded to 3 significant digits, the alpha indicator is 2.35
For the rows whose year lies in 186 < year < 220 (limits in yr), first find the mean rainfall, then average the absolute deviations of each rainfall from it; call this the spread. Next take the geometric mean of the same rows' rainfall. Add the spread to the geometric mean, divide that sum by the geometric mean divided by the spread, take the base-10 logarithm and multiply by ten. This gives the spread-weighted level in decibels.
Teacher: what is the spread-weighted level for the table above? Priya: -6.7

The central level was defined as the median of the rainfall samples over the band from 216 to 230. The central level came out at 4.7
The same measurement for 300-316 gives 5.3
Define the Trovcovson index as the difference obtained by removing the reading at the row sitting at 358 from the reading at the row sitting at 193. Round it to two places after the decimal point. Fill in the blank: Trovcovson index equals -0.01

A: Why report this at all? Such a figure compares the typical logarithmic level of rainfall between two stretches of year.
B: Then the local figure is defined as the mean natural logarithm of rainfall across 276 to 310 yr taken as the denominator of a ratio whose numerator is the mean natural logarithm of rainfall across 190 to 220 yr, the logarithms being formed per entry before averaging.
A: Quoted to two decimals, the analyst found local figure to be 0.97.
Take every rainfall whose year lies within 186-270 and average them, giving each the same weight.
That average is 4.82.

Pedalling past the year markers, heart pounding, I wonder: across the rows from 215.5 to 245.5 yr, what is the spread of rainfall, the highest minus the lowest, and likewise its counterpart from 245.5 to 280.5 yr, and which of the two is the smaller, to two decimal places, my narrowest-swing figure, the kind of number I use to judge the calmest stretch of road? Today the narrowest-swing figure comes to 0.34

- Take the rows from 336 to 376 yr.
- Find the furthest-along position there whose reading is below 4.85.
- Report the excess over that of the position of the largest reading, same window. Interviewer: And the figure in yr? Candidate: -10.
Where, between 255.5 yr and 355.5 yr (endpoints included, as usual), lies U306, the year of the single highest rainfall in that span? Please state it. 303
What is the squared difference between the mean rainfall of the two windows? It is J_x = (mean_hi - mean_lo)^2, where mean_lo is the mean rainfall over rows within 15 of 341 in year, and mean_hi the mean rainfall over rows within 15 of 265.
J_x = 0.009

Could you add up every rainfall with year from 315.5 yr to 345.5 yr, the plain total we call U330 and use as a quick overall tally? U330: 28.0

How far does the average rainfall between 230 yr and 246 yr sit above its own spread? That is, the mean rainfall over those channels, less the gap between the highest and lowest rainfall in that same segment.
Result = 4.46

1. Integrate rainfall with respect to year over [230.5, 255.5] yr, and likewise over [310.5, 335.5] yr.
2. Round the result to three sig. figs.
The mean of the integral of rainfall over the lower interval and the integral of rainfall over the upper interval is 118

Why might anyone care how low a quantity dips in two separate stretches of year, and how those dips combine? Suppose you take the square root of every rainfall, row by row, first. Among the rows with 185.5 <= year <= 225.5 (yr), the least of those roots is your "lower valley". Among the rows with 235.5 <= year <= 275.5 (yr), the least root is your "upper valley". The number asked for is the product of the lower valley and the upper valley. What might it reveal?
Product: 4.56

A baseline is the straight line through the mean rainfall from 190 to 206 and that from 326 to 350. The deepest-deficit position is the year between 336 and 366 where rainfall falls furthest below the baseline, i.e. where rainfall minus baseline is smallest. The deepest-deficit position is 348 yr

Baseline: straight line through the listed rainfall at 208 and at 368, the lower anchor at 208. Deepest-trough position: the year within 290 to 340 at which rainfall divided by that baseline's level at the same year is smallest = 333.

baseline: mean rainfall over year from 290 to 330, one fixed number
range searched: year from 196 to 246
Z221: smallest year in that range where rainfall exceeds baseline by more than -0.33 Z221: 198 yr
